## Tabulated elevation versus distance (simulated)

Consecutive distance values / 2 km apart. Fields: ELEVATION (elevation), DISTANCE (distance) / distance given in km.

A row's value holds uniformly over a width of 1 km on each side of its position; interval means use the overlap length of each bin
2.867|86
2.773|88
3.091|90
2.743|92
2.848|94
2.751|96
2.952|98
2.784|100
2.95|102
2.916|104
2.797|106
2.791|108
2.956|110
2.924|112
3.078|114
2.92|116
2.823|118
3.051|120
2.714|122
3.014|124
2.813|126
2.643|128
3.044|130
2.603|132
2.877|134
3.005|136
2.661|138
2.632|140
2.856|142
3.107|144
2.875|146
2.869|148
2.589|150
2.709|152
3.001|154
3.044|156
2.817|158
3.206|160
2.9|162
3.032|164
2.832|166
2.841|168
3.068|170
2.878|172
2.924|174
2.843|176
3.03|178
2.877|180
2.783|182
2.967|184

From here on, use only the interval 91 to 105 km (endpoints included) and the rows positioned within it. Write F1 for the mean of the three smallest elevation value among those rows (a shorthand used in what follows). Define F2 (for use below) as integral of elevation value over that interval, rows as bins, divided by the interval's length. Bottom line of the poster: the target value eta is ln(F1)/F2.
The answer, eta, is 0.356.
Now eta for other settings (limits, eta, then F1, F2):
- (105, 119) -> 0.356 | 2.80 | 2.90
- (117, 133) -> 0.344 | 2.65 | 2.84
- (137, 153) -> 0.347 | 2.63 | 2.79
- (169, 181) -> 0.359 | 2.87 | 2.94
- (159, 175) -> 0.354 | 2.85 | 2.96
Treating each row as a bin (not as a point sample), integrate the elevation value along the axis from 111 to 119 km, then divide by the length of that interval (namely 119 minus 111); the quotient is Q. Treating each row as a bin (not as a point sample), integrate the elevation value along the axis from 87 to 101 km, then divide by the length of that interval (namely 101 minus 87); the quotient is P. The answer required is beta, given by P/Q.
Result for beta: 0.97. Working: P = 2.85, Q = 2.94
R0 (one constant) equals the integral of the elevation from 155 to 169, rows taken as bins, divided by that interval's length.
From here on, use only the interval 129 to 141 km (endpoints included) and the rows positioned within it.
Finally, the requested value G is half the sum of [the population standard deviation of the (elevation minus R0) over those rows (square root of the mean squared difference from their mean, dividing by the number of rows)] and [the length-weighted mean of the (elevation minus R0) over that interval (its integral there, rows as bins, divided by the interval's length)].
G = 0.015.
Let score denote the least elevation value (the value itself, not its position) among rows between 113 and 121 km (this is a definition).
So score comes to 2.823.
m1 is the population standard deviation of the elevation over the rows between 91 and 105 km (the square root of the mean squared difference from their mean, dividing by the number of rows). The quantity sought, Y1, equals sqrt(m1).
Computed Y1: 0.291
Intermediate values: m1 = 0.08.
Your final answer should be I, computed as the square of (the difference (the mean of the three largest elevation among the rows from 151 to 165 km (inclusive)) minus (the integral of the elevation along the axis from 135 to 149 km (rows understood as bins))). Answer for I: 1363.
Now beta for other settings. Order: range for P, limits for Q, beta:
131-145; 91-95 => 1.01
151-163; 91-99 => 1.04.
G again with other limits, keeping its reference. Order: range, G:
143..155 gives 0.039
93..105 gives -0.004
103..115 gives 0.028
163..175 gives 0.034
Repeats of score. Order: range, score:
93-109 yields 2.751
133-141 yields 2.632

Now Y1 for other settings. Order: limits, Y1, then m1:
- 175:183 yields 0.302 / 0.09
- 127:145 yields 0.431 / 0.19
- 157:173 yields 0.362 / 0.13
